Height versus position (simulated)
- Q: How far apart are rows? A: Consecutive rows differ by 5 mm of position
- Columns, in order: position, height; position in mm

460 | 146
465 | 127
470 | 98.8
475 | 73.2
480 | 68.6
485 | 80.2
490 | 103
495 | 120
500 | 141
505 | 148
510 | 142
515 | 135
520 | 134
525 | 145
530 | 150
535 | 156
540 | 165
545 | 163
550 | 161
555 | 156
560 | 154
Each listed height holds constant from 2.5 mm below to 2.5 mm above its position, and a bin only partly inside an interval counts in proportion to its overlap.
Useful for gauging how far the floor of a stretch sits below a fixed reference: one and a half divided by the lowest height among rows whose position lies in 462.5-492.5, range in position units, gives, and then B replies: 0.0219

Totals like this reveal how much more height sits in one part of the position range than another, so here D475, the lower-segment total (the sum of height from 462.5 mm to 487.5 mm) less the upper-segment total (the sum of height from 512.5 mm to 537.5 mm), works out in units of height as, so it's -272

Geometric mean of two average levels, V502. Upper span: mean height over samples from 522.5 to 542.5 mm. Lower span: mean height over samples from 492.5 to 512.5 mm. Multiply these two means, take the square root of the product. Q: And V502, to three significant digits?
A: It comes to 146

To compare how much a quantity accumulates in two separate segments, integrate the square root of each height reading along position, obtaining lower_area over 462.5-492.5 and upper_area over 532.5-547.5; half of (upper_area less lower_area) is -48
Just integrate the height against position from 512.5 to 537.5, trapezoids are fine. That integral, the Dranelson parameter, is 3600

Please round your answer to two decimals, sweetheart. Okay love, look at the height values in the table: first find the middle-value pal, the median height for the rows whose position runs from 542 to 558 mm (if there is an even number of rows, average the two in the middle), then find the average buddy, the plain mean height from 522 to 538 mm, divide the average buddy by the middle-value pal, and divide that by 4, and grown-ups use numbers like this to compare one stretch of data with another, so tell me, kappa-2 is 0.23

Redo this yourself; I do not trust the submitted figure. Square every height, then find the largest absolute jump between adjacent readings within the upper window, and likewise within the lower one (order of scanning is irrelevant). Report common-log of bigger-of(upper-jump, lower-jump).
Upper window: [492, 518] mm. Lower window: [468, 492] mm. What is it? 3.74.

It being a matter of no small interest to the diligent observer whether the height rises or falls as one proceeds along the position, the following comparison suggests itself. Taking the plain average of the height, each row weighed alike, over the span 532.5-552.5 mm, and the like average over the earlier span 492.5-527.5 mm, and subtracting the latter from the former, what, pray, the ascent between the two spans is 23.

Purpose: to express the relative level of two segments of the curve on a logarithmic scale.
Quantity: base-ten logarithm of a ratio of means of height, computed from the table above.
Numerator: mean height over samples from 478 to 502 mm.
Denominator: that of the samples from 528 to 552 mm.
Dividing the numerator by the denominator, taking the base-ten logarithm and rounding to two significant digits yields -0.19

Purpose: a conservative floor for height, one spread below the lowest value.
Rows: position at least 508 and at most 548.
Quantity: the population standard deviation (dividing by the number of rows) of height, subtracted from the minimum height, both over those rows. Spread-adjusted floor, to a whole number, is 123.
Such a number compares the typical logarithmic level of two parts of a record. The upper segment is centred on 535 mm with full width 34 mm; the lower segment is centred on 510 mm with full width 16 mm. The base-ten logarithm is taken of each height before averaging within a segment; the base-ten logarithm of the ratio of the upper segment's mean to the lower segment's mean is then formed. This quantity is 0.007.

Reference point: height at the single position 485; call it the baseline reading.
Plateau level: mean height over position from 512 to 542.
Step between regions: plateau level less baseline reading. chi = 67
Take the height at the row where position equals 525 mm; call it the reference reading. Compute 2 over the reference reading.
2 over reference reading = 0.0138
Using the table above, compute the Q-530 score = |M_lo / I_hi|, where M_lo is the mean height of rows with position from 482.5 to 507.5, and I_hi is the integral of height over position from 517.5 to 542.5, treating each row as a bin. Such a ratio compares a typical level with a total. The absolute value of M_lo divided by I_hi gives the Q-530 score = 0.032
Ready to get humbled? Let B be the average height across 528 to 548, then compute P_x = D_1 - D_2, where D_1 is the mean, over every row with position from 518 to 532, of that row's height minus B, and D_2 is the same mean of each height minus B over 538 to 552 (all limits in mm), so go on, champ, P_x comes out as -20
